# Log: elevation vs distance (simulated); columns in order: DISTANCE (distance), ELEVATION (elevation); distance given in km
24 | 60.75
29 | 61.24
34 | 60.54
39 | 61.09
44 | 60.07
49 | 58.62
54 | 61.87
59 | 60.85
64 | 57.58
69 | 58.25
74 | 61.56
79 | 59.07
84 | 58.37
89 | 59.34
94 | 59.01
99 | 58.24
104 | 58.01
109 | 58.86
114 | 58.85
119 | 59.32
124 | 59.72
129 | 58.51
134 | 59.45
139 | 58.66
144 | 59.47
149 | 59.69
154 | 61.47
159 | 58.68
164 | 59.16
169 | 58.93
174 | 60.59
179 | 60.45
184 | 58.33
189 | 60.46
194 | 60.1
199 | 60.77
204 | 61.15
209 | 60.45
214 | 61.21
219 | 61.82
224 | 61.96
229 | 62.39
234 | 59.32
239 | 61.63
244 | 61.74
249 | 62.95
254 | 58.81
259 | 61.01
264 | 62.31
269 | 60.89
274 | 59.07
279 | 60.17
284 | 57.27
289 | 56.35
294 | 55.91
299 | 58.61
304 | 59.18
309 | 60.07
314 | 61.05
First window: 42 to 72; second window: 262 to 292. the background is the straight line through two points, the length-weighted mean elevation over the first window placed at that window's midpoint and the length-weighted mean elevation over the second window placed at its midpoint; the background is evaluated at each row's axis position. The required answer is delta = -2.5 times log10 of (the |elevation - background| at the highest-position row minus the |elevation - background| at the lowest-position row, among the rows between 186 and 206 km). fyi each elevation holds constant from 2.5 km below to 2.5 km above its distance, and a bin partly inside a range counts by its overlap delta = 0.4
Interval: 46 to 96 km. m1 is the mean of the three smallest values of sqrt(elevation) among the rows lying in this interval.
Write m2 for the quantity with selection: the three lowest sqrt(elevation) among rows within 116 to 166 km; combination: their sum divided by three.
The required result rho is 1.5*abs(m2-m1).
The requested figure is 0.05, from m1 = 7.62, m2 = 7.656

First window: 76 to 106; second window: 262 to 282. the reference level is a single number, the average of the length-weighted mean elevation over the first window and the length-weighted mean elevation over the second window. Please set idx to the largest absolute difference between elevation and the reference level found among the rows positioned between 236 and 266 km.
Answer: 3.3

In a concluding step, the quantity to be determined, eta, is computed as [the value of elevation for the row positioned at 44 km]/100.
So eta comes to 0.601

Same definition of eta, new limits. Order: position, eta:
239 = 0.616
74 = 0.616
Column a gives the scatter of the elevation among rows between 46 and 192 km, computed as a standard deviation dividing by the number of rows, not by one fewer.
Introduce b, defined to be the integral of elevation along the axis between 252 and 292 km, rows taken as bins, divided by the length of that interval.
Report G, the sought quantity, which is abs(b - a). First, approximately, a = 1.09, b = 59.4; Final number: 58.4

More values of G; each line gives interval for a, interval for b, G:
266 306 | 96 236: 58.2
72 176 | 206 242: 60.3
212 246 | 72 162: 58.3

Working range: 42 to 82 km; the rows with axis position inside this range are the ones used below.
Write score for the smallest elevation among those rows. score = 57.58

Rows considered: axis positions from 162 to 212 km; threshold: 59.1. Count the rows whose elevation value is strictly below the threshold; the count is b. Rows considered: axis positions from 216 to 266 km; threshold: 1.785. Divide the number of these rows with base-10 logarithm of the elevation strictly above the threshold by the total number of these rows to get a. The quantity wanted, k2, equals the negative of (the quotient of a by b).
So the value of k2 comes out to -0.400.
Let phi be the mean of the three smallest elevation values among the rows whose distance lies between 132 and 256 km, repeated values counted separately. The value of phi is 58.6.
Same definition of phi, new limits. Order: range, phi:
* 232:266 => 59.7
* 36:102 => 58.0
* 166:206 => 59.1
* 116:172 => 58.6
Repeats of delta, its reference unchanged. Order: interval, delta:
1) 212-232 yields -0.2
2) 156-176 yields 0.8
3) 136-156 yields -0.3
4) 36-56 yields 0.2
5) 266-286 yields 1.3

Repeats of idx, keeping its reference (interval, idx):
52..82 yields 2.3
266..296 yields 3.7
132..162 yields 1.9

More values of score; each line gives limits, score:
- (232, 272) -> 58.81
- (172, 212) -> 58.33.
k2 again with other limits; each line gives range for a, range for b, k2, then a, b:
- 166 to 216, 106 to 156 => -0.050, 0.20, 4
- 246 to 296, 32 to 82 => -0.075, 0.30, 4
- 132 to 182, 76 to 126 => -0.014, 0.10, 7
